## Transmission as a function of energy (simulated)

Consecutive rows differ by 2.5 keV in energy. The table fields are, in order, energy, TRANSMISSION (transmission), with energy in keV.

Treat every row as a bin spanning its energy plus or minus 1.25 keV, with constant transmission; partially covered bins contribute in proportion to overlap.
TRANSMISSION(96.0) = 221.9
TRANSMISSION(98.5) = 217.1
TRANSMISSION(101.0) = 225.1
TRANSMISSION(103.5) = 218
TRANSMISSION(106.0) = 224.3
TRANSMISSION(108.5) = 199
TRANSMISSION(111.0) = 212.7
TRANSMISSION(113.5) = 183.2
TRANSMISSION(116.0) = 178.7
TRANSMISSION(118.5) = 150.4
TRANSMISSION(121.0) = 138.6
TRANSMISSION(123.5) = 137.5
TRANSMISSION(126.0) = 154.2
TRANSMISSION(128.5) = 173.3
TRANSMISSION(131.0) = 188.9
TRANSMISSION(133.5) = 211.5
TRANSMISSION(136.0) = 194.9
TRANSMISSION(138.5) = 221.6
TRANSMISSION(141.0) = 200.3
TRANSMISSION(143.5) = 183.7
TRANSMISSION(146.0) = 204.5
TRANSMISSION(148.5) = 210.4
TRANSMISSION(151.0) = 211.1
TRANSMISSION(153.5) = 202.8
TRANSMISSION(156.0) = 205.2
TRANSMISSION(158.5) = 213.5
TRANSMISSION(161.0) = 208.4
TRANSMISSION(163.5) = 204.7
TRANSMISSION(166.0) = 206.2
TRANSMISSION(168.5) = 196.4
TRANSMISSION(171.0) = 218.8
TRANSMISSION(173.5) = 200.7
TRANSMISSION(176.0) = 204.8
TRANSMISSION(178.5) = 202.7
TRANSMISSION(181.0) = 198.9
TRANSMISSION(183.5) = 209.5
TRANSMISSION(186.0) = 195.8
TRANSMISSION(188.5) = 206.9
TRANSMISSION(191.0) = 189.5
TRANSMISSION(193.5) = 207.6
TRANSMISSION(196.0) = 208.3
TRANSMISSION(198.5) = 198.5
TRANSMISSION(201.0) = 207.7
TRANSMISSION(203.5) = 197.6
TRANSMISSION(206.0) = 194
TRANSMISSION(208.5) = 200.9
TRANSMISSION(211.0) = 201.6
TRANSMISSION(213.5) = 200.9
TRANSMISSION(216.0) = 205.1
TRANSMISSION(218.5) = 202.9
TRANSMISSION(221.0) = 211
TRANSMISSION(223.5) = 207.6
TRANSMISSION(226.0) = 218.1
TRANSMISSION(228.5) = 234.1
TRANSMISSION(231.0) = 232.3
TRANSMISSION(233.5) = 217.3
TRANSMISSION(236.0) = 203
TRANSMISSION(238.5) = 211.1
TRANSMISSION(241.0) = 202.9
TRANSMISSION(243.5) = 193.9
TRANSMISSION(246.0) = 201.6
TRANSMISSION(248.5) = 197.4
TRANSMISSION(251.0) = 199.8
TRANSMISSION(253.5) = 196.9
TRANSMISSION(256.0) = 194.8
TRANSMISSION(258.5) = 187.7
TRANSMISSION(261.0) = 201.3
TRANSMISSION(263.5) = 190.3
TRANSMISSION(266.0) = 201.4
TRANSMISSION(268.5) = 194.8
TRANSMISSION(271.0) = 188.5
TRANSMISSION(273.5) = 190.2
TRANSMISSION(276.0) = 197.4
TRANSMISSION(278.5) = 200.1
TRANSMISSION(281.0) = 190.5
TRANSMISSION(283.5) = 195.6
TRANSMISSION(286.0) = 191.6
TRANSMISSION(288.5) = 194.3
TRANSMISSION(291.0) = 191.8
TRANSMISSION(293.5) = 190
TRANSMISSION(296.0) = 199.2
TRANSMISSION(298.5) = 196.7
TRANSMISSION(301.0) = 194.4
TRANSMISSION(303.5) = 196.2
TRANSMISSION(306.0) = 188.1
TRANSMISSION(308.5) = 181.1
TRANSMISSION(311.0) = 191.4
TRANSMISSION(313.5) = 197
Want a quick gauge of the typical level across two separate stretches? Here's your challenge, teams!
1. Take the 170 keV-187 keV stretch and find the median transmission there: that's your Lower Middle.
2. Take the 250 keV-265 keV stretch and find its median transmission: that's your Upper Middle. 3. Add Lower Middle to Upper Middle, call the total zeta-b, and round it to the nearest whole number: 399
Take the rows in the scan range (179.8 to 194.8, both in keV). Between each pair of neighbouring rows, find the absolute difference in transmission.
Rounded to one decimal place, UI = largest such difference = 18.1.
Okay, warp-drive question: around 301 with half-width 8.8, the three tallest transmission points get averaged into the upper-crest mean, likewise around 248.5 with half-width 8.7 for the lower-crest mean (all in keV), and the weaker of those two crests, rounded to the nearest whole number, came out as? 197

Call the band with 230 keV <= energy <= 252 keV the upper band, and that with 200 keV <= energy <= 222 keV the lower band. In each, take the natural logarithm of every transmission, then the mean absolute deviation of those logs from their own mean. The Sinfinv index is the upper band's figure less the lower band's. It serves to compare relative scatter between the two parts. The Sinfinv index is 0.024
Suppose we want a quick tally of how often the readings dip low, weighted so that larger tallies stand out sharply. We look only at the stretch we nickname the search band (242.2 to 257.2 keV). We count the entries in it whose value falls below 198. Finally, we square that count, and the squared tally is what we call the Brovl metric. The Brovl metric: 16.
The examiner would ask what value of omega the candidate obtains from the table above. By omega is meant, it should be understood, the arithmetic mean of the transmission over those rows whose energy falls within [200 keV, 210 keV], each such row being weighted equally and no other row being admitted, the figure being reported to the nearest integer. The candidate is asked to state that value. 200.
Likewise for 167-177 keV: 205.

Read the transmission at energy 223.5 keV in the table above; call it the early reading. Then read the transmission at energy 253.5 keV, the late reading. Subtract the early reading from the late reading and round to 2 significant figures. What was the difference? -11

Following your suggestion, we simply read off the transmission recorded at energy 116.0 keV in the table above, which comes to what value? 178.7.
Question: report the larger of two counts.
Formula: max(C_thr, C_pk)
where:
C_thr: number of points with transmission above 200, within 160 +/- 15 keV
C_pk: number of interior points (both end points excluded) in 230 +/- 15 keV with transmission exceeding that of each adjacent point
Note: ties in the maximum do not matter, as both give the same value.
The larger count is 11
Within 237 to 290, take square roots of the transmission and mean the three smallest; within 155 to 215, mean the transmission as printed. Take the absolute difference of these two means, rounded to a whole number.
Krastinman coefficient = 190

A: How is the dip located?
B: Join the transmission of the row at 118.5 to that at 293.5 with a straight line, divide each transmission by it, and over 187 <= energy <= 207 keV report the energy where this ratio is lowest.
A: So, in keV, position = 191.0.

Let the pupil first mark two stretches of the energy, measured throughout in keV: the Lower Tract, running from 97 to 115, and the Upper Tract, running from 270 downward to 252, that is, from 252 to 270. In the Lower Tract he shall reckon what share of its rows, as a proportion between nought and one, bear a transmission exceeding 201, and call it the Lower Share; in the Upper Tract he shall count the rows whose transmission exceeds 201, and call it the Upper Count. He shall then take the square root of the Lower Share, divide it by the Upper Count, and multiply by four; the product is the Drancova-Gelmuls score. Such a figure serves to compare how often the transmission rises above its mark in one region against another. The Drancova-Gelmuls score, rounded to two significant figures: 1.7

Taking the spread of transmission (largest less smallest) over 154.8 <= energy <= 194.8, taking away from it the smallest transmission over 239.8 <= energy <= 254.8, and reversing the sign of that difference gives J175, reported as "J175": 165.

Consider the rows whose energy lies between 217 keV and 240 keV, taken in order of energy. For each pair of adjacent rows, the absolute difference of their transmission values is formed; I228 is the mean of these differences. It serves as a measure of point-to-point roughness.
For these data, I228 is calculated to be 10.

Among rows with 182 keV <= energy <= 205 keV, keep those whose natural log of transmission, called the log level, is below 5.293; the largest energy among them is 203.5 keV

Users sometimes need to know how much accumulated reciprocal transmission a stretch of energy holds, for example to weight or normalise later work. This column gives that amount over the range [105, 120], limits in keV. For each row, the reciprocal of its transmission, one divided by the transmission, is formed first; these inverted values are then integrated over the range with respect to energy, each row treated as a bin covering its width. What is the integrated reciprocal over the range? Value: 0.080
